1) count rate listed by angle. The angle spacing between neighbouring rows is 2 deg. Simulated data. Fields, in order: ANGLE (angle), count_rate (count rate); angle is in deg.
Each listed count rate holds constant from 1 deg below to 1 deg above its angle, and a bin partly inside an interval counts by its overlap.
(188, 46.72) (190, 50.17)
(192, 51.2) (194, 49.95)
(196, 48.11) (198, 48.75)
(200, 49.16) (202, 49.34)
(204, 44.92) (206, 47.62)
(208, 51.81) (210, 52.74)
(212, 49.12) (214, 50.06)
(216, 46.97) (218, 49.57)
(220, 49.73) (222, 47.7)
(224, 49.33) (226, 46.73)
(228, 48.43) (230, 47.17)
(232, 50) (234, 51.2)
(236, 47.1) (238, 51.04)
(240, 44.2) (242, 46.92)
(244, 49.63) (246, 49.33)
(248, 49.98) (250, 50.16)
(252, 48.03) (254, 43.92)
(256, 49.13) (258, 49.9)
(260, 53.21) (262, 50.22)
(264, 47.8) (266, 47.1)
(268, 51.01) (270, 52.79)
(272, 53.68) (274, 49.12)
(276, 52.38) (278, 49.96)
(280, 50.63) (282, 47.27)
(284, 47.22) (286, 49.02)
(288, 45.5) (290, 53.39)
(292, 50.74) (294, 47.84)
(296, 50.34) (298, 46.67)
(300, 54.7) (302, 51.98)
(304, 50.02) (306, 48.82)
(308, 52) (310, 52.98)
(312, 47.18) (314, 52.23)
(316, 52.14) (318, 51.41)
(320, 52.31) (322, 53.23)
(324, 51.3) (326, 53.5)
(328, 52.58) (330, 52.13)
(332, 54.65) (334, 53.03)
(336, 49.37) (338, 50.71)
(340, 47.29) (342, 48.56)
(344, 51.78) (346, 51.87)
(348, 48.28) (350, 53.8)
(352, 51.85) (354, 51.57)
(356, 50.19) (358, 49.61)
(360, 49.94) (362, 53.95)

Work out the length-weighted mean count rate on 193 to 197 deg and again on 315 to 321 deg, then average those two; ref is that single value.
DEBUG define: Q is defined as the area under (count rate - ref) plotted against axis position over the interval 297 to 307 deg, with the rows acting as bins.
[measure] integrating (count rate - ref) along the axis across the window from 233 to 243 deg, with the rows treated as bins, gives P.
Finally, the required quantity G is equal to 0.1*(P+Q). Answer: -2.5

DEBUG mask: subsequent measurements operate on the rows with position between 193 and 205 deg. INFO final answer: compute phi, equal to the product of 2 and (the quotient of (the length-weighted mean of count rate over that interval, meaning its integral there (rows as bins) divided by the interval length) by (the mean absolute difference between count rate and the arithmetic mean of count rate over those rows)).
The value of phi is 78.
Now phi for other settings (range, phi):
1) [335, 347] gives 66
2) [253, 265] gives 46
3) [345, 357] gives 76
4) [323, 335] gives 123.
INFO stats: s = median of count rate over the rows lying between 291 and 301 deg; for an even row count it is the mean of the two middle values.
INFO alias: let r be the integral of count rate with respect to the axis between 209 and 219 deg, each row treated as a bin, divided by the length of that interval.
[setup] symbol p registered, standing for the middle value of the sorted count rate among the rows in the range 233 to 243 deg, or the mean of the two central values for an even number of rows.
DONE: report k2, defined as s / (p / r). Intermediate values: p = 47.1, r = 49.7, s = 50.3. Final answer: 53.1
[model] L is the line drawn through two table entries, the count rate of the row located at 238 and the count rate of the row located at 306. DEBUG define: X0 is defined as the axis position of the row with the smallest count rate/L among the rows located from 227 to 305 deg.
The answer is 240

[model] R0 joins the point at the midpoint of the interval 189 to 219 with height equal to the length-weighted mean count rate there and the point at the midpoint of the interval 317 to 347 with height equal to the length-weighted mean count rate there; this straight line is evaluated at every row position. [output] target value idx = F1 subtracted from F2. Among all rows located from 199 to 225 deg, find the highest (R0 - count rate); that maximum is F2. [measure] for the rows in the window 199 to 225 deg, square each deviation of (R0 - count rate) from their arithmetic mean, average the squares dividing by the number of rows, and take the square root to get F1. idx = 2.5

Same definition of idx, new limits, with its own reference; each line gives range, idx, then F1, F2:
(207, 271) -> 4.1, 2.2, 6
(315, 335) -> -0.8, 0.9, 0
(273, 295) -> 3.0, 2.3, 5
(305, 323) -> 2.2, 1.9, 4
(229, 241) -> 3.2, 2.5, 6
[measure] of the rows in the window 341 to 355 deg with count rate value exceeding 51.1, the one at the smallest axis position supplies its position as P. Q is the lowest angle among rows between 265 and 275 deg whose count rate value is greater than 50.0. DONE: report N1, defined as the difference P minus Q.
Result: 76 deg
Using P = 344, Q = 268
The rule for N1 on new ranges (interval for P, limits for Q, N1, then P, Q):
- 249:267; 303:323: -44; 260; 304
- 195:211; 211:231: -6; 208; 214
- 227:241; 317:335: -84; 234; 318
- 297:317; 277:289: 20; 300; 280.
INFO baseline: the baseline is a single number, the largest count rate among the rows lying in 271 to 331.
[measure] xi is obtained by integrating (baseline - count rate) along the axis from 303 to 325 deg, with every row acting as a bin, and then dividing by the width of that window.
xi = 3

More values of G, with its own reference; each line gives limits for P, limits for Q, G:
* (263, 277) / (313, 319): 0.9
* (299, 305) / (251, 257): -1.0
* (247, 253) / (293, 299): -2.0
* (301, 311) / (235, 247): -2.3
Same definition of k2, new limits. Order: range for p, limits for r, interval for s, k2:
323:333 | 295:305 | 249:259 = 47.4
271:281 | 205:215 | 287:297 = 50.0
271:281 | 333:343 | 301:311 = 51.1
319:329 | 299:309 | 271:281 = 49.6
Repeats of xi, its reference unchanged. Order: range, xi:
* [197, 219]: 6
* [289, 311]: 4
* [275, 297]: 5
